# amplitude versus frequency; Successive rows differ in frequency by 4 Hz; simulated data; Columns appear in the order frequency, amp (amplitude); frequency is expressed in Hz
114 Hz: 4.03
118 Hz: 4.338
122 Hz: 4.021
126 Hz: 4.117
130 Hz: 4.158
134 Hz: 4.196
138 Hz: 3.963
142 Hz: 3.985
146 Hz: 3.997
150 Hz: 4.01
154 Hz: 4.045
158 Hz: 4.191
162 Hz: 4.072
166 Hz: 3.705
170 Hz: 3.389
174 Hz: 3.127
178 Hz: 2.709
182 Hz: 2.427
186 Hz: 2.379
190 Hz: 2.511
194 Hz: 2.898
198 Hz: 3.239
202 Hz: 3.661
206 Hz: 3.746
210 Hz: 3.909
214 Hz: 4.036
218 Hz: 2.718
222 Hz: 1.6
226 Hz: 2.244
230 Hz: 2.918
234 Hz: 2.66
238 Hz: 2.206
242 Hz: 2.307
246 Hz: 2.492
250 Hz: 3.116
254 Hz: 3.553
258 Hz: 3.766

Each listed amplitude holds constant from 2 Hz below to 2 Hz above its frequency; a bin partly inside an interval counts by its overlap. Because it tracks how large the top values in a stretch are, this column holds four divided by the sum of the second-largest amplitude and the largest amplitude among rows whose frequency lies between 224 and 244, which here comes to 0.72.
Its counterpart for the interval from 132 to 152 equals 0.49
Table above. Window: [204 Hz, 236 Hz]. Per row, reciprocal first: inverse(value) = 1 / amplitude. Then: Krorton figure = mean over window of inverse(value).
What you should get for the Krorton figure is 0.37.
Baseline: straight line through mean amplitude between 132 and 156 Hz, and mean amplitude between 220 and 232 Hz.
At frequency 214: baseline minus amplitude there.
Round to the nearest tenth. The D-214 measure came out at -1.5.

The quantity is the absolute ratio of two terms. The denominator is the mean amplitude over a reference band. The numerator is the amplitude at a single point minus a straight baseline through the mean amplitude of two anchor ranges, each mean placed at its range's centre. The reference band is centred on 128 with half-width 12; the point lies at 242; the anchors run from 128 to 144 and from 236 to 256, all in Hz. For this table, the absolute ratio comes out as 0.12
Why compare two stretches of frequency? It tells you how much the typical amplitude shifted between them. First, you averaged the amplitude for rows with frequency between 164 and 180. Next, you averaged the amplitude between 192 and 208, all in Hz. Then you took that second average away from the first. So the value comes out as -0.2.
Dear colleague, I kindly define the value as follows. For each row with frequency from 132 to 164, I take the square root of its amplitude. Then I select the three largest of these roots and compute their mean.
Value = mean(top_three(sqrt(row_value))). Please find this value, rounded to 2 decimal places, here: 2.04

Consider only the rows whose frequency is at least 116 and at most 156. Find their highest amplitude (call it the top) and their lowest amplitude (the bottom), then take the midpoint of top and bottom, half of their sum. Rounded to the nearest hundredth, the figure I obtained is 4.15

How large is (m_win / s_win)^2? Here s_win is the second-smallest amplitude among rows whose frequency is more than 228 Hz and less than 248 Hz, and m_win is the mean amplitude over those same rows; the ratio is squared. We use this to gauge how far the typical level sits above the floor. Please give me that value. 1.19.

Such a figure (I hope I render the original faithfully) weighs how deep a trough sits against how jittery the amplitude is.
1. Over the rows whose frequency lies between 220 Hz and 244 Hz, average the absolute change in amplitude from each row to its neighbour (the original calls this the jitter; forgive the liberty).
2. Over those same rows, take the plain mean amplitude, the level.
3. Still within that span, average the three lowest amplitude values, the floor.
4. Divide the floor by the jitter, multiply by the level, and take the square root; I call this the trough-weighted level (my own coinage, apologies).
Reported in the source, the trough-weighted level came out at 3.3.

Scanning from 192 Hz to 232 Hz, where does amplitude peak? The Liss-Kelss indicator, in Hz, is 214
